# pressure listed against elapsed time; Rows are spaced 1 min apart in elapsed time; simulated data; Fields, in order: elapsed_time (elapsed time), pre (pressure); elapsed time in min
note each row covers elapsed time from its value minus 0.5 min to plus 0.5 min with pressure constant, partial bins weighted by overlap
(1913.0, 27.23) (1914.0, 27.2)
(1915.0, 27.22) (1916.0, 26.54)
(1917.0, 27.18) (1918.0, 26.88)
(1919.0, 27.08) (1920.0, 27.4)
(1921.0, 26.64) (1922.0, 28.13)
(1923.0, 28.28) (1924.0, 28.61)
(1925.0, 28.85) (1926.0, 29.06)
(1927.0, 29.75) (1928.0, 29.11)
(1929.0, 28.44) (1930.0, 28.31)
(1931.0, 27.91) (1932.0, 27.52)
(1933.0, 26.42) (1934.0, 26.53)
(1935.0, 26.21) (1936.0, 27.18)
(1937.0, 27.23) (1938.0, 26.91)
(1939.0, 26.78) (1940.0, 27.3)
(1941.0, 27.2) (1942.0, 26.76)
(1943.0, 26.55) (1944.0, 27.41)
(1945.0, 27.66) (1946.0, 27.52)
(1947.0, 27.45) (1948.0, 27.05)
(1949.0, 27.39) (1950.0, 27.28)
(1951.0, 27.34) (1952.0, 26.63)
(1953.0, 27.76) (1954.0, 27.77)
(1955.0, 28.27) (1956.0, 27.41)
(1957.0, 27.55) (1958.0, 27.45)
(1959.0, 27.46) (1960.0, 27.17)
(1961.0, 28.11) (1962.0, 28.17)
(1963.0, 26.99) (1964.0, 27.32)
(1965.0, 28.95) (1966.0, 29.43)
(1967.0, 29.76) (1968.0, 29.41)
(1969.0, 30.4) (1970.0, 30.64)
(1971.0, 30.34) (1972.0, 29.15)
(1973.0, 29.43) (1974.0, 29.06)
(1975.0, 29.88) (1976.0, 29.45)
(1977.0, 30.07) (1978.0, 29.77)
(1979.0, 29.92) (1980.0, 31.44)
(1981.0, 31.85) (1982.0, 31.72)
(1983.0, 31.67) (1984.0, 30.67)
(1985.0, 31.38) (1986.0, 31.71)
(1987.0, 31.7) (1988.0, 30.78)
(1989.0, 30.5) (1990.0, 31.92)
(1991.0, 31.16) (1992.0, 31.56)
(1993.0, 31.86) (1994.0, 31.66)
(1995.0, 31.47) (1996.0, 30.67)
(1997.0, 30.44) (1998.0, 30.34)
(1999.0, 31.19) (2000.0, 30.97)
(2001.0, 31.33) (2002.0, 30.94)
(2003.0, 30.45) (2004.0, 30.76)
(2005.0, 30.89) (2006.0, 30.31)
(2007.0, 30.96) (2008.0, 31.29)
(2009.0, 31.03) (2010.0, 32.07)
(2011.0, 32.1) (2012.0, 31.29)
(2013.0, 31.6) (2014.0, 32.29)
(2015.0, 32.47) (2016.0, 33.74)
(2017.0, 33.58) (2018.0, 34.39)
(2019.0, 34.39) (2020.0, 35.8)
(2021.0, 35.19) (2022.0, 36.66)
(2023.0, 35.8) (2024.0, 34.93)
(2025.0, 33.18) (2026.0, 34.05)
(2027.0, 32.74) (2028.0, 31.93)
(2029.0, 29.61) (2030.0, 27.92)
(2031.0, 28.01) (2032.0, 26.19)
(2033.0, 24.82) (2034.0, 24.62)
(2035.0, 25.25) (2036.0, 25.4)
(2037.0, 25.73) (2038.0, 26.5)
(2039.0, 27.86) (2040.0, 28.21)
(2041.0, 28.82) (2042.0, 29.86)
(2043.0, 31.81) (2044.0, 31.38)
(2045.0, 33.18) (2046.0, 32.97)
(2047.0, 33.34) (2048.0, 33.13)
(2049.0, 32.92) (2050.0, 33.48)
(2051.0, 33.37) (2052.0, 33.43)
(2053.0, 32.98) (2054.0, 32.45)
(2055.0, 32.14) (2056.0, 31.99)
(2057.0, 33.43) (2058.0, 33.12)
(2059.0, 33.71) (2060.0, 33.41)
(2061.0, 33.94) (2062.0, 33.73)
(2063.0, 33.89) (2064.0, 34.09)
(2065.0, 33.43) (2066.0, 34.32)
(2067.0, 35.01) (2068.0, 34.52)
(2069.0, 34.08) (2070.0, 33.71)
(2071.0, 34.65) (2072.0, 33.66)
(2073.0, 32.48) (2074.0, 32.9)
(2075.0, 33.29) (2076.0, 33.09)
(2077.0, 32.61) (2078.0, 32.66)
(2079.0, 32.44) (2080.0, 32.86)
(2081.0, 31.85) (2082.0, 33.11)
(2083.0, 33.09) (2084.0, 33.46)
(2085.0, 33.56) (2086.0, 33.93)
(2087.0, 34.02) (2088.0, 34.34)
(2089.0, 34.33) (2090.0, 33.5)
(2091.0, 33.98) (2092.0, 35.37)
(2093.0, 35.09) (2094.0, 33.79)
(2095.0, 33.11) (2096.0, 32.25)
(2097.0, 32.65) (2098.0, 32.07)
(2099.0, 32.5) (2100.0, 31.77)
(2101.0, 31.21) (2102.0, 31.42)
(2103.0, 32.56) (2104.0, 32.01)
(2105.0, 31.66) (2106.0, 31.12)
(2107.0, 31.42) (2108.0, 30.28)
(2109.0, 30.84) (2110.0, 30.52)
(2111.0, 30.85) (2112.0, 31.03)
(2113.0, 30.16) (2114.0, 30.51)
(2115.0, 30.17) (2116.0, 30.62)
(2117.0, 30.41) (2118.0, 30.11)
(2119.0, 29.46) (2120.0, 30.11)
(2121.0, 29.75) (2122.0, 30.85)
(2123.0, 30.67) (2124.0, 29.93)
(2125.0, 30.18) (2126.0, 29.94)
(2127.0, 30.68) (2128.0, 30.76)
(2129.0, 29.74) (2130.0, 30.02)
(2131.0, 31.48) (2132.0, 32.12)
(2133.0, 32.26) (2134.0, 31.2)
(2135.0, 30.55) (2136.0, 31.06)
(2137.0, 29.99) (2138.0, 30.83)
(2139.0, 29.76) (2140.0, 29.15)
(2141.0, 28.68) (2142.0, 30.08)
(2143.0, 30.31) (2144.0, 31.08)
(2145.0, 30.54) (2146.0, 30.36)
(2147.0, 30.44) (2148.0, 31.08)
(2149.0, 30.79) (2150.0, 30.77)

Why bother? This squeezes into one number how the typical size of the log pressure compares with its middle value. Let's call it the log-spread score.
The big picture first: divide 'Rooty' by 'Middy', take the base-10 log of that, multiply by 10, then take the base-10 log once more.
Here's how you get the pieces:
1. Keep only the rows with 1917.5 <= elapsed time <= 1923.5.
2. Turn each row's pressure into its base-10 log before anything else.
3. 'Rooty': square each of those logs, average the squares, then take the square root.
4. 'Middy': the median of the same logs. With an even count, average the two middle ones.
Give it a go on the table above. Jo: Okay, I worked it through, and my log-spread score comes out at -2.12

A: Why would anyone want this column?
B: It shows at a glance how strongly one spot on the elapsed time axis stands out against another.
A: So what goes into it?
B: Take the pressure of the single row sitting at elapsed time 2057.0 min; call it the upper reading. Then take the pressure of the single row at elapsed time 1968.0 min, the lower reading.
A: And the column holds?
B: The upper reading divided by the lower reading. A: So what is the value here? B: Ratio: 1.14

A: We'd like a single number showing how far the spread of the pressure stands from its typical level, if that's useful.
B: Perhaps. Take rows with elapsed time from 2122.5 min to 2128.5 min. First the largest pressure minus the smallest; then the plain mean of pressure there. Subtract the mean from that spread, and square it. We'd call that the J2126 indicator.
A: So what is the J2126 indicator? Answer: 872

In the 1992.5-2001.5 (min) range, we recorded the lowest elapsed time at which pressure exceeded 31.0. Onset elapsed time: 1993.0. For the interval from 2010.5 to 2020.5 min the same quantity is 2011.0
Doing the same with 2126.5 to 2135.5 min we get 2131.0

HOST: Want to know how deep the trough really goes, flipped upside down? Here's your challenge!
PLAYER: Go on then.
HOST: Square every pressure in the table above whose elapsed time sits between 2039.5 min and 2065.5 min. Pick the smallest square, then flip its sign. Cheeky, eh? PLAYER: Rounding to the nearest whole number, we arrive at -796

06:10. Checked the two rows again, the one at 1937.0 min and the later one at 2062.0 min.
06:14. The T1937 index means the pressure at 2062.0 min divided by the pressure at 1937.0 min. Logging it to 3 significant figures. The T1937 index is 1.24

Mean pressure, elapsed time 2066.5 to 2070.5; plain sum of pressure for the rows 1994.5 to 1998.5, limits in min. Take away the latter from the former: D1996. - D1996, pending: -89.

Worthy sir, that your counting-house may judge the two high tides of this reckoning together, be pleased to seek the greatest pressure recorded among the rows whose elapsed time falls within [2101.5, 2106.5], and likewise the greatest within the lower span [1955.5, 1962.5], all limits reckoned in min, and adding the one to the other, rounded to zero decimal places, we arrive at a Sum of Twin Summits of 61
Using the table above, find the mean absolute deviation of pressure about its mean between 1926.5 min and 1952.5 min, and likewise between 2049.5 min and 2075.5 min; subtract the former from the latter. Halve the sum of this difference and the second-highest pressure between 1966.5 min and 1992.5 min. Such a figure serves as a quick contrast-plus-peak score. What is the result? 15.9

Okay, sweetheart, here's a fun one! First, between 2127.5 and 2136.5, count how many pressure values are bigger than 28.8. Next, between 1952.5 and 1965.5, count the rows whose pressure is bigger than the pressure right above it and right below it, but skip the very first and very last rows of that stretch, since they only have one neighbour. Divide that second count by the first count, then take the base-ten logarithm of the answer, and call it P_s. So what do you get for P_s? -0.352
